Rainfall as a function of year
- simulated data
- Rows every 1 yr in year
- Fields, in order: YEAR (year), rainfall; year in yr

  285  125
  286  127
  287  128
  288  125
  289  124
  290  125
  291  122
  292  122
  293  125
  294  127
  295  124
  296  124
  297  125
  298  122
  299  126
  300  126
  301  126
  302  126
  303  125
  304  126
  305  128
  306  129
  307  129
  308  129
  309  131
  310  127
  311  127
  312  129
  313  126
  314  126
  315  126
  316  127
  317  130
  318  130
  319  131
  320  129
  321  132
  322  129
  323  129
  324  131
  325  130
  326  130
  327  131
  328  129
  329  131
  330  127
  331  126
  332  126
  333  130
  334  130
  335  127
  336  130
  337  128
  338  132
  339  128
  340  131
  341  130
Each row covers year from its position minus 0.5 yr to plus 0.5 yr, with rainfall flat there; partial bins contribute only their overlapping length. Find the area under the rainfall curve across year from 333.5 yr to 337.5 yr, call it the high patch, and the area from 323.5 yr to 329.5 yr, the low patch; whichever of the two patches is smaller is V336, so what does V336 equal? 515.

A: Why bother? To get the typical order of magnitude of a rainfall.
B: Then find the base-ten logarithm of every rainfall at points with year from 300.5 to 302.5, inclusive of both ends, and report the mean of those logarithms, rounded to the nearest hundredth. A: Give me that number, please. 2.10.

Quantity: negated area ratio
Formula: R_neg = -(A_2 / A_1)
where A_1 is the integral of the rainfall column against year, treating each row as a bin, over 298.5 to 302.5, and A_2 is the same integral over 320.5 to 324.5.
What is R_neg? -1.03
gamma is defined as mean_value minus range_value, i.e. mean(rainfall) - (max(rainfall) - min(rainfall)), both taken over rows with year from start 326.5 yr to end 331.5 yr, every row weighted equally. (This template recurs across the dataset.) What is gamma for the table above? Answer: 124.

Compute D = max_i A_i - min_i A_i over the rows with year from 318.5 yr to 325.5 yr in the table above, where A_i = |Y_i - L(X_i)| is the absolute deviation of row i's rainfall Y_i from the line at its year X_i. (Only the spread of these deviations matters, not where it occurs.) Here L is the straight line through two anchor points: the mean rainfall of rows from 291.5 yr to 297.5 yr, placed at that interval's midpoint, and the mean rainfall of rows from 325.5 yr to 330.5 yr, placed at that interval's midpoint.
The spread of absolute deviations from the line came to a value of 3.3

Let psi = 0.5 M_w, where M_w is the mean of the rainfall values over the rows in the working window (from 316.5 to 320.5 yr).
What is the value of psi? 65.0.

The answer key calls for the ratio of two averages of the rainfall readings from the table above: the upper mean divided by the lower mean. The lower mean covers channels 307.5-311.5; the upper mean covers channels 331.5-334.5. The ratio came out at 1.00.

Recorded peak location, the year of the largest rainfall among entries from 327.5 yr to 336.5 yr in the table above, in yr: 329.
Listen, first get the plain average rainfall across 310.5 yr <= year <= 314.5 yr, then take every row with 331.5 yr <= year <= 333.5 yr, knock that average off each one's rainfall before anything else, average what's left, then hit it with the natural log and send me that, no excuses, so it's 0.0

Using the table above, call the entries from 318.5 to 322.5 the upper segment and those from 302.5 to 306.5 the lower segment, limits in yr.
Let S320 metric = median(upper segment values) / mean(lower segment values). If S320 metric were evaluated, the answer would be 1.02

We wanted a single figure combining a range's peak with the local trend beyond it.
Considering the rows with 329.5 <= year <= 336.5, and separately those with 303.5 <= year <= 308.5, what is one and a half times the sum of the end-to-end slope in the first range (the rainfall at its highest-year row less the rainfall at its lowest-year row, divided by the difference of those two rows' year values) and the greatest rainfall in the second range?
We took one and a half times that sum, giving 194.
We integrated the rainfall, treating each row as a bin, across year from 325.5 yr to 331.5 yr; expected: 774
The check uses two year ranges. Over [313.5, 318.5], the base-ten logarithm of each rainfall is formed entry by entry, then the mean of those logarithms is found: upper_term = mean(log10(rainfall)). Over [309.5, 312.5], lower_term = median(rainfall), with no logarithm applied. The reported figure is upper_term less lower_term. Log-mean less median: -125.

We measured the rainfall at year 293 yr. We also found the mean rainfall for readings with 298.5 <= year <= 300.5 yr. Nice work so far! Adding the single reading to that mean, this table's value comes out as 251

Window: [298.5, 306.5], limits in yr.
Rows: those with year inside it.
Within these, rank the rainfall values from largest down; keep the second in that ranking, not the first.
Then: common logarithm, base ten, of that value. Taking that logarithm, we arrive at 2.11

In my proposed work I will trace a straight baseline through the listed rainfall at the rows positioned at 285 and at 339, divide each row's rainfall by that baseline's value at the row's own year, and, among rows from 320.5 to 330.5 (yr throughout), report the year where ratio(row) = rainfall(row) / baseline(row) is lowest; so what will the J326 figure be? 330 yr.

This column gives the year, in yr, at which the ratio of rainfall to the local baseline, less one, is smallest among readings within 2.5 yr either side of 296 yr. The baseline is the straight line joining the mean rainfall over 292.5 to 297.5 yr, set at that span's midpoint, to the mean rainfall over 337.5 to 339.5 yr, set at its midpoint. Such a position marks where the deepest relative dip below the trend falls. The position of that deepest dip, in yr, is 298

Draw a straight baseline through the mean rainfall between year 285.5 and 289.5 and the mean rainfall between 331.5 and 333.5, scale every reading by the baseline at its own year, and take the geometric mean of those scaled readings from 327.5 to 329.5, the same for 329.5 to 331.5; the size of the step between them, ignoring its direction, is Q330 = 0.028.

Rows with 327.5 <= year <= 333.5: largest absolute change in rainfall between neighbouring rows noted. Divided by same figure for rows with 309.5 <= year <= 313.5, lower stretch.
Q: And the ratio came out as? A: 1.33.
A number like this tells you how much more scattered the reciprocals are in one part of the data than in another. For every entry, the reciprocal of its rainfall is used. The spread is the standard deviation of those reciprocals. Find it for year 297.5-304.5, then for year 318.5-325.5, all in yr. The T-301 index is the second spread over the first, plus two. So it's 2.7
